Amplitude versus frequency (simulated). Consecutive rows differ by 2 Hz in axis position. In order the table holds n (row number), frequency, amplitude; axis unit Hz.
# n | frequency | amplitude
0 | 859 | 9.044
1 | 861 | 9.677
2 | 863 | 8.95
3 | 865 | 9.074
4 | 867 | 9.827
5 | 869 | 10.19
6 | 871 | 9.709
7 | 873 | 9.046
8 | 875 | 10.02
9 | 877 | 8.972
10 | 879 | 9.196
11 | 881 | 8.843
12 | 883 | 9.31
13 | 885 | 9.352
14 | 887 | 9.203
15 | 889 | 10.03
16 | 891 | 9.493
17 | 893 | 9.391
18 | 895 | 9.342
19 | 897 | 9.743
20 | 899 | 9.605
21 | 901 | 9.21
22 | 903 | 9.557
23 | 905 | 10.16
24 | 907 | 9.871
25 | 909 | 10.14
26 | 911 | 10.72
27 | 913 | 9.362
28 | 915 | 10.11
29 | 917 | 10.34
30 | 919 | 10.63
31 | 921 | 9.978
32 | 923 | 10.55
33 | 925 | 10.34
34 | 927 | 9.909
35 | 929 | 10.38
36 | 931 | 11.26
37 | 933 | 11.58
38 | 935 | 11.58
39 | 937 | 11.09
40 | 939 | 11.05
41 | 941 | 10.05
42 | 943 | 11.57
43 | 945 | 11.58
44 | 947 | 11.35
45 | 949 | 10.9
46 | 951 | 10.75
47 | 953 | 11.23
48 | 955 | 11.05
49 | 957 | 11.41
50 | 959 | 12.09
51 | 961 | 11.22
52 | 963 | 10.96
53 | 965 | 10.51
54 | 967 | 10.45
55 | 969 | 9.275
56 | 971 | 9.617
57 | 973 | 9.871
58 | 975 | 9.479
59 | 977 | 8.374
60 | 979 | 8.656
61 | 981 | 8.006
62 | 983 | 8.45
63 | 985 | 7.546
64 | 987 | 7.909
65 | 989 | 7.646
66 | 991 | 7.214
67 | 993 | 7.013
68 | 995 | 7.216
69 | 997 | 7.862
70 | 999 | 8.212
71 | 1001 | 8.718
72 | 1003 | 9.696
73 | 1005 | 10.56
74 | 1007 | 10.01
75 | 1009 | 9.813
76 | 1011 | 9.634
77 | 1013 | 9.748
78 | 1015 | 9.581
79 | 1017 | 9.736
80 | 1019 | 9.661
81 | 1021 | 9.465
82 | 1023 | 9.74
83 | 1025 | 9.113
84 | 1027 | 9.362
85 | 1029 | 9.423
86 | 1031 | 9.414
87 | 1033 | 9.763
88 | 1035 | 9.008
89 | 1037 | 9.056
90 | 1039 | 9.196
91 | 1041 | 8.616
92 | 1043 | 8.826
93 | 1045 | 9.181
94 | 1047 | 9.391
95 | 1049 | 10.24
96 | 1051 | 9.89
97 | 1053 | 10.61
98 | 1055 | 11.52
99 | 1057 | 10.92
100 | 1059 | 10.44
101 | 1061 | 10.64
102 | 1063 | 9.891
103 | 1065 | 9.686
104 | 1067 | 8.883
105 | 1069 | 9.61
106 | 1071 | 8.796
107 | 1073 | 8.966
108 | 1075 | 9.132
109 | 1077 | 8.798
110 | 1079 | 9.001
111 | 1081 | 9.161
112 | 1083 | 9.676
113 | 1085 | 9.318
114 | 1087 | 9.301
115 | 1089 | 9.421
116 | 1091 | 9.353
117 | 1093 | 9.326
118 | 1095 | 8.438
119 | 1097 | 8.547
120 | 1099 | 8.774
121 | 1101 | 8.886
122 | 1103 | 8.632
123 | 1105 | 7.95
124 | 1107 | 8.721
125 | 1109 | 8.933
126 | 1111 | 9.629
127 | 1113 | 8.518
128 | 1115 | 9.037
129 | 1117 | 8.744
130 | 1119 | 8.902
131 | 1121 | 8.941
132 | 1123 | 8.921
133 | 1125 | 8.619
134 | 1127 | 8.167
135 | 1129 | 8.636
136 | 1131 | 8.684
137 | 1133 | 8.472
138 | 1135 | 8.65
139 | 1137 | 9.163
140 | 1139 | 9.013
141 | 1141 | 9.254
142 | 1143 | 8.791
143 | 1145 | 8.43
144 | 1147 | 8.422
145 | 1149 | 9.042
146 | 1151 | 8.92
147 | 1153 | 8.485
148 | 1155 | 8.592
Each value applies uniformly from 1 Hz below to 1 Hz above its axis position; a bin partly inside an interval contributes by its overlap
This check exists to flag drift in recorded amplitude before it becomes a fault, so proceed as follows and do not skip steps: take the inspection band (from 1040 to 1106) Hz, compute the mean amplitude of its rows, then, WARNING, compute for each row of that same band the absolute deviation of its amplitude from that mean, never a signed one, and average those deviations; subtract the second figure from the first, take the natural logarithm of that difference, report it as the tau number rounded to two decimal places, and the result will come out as 2.17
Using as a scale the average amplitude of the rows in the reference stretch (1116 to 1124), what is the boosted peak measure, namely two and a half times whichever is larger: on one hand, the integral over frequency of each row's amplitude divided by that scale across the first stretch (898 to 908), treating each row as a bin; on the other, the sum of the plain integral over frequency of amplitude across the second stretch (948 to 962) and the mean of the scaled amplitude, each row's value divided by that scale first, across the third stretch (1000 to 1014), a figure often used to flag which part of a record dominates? 396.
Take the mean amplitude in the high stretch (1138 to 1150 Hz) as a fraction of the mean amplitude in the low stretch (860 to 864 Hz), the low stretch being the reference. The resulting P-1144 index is 0.95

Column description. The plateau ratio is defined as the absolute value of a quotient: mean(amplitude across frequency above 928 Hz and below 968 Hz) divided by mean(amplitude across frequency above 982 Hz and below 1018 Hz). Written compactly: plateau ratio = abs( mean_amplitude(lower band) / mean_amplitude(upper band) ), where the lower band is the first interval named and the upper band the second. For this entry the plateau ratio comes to 1.28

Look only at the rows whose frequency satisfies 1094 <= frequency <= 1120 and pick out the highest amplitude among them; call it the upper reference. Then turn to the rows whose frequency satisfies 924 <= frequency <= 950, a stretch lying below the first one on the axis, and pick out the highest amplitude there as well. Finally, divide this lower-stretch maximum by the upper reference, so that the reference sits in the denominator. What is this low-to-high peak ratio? 1.20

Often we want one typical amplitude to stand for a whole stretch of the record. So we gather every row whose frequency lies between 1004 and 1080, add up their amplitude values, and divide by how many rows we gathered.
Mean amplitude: 9.6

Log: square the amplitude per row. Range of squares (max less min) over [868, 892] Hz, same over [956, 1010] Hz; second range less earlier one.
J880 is 71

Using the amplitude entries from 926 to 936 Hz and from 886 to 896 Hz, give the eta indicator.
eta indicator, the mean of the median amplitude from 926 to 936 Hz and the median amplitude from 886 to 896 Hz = 10.3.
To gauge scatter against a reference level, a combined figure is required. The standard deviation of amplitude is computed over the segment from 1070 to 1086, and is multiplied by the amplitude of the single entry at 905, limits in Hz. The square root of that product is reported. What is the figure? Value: 1.7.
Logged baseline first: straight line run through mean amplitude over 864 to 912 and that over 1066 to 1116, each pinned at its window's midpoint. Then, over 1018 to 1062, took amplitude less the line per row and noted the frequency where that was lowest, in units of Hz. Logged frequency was 1041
